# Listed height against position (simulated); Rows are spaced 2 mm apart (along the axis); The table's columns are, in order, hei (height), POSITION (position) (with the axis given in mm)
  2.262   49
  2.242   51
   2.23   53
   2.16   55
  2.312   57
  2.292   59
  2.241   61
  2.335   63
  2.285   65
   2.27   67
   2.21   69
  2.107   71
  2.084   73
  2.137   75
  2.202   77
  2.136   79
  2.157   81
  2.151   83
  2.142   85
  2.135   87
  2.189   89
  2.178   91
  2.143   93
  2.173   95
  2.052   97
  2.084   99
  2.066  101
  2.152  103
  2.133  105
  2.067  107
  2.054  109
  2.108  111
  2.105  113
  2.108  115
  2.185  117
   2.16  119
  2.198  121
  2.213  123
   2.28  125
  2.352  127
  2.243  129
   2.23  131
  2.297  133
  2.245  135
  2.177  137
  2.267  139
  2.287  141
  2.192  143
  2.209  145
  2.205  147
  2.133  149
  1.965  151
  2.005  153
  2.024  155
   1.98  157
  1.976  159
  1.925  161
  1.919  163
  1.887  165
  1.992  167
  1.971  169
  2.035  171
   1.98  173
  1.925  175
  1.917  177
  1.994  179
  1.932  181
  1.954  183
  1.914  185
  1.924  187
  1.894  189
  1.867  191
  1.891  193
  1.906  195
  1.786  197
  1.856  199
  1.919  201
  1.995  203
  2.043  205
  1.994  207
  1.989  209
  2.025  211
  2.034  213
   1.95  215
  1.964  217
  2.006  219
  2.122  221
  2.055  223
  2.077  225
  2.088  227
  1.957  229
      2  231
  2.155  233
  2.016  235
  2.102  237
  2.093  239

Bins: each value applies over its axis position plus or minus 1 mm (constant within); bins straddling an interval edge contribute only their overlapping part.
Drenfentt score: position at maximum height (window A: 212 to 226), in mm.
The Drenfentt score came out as 221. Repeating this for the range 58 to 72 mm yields 63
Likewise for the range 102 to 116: 103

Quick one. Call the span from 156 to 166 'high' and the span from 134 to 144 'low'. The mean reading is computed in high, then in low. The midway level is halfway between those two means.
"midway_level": 2.09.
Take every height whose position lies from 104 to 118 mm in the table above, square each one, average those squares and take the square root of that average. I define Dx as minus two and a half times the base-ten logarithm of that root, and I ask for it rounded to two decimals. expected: -0.81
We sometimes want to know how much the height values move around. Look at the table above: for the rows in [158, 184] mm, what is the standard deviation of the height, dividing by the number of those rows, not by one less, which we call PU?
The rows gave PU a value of 0.040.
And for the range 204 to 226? 0.048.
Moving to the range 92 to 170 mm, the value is 0.116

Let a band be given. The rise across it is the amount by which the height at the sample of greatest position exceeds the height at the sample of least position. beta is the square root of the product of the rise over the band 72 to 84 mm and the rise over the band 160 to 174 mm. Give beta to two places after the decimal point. 0.06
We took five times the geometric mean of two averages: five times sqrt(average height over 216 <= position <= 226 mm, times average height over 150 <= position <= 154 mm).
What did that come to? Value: 10.07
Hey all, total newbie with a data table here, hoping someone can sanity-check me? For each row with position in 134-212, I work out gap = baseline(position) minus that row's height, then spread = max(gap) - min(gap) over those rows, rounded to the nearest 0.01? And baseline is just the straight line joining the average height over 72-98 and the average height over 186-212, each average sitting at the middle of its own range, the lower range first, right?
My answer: 0.40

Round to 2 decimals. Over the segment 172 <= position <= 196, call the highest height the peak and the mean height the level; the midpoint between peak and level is 1.96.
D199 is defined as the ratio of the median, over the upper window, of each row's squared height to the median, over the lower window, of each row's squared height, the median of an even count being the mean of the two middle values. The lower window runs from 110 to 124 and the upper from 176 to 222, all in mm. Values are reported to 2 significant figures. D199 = 0.82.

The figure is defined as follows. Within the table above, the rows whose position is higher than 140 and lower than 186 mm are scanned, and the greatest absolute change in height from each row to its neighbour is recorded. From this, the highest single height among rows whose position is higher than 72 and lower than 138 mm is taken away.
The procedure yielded -2.18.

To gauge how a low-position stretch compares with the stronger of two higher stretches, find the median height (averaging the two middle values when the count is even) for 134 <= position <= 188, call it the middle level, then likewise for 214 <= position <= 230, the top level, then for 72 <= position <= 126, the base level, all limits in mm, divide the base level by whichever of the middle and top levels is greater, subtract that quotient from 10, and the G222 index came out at 8.95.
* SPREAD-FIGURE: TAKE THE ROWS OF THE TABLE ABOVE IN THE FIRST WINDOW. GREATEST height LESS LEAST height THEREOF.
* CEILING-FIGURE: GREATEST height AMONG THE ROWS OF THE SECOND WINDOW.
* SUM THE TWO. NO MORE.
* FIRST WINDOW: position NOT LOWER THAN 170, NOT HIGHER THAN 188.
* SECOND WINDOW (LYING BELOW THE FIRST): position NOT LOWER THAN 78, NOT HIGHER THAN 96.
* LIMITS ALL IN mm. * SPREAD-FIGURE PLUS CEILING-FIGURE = 2.31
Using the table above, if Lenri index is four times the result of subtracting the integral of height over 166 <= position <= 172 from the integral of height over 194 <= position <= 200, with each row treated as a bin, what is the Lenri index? -3.6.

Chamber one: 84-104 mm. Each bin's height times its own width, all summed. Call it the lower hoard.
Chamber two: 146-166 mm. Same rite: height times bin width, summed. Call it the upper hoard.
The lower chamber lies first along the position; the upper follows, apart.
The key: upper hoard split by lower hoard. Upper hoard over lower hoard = 0.94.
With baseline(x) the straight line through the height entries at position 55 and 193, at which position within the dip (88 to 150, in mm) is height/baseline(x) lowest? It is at 97 mm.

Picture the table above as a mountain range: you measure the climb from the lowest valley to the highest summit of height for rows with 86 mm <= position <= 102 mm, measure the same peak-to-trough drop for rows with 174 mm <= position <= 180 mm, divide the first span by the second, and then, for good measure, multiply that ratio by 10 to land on 17.8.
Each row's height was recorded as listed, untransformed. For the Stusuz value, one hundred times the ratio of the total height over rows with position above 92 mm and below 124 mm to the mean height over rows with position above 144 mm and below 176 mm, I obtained 1693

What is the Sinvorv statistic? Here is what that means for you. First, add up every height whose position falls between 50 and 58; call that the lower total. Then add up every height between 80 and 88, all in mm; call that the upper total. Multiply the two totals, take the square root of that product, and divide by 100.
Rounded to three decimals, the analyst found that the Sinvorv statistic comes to 0.088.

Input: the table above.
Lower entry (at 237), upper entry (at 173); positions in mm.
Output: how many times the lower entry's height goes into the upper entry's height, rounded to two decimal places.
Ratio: 0.94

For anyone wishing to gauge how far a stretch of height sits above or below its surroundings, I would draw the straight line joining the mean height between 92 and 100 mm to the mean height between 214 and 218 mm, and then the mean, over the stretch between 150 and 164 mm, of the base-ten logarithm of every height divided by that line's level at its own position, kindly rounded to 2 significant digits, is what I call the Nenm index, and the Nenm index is -0.014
